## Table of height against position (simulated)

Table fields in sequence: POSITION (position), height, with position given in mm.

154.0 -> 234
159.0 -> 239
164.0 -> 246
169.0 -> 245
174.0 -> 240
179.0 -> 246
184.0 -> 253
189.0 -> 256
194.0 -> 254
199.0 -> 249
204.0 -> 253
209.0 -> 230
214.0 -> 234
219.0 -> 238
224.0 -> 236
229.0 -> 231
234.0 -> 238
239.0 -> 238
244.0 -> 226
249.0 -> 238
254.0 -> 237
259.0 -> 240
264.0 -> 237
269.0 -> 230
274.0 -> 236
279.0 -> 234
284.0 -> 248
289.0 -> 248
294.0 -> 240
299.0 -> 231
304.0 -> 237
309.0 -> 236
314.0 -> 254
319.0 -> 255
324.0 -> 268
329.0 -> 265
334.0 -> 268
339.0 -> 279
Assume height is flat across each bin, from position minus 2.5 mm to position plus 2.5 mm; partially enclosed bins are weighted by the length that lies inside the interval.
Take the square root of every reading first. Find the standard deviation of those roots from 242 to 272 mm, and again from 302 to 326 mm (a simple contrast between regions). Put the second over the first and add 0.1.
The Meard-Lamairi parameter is 2.5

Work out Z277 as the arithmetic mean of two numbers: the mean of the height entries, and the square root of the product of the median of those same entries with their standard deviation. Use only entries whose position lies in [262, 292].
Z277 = 140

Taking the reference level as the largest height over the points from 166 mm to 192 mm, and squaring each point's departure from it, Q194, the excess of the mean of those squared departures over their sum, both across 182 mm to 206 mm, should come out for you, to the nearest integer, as -57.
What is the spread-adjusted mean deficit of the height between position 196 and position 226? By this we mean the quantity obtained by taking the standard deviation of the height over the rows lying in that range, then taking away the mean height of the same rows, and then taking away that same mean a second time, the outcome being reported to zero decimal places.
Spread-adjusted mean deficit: -472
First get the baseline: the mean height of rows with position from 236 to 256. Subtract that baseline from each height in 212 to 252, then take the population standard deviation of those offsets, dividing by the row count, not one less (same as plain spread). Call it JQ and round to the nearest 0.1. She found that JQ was 4.1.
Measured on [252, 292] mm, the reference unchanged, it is 6.0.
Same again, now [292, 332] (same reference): 13.2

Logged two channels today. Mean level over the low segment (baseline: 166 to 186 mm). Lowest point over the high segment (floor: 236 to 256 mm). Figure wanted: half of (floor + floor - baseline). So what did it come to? 103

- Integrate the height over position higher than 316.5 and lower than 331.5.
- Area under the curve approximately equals 3940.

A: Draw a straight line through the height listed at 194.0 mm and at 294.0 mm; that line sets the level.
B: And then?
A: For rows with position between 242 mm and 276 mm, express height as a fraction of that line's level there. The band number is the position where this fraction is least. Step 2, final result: 244.0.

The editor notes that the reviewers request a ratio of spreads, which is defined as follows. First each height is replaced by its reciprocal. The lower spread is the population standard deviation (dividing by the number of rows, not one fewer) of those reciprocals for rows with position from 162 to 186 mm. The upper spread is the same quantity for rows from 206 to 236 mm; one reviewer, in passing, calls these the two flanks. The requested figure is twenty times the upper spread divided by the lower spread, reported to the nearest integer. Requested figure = 17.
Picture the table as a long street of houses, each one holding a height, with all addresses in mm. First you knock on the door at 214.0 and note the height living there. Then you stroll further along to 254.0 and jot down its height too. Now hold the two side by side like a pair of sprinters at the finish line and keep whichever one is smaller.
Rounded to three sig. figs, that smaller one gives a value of 234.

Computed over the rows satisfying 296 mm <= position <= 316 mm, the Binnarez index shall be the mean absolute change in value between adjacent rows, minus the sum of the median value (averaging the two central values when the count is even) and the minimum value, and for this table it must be -459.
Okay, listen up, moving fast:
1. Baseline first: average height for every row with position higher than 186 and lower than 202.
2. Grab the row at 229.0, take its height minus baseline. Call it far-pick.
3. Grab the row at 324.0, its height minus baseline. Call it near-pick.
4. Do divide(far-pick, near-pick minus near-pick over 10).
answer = -1.6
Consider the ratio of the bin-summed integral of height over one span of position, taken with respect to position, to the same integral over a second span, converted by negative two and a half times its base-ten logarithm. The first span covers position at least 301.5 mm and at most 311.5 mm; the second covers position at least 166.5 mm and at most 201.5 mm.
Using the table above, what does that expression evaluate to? 1.42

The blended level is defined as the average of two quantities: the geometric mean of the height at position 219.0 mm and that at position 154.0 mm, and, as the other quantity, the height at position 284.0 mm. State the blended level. 242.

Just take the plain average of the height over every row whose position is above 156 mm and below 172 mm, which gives 243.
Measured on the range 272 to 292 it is 242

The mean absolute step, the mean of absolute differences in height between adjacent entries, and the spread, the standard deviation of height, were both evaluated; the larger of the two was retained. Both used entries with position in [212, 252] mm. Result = 6.0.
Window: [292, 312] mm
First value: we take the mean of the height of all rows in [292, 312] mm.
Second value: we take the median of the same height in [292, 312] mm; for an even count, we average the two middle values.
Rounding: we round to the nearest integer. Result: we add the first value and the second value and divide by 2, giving 236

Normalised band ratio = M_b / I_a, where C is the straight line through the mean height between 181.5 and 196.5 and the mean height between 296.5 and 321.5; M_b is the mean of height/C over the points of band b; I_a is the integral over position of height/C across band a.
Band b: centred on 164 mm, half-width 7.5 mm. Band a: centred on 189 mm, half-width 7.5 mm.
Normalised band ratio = 0.063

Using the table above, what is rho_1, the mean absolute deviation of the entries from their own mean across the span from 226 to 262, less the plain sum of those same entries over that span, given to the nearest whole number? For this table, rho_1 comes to -1644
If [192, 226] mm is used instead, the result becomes -1685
